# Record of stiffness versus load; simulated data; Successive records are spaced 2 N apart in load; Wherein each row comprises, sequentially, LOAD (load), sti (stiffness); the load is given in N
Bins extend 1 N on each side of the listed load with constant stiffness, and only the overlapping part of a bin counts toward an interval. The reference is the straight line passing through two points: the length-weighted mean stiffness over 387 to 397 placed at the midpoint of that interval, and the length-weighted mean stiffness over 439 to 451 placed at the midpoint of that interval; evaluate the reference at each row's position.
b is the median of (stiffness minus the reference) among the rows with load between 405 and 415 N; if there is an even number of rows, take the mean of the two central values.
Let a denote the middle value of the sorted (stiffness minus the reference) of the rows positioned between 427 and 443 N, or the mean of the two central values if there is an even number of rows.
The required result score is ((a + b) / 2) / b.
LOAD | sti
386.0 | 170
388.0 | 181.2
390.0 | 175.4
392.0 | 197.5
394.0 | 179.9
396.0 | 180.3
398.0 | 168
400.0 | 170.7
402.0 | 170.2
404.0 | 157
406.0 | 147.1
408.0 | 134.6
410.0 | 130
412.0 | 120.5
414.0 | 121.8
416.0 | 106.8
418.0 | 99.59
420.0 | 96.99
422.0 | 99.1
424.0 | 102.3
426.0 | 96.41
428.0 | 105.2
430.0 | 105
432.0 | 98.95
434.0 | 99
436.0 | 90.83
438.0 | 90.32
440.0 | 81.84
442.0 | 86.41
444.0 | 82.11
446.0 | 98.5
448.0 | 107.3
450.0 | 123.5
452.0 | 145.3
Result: 0.89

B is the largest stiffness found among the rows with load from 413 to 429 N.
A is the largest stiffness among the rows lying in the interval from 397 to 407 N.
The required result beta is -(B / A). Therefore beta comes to -0.7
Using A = 170.7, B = 121.8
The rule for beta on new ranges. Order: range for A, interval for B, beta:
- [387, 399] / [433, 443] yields -0.5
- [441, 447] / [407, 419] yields -1.4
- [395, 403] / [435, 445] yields -0.5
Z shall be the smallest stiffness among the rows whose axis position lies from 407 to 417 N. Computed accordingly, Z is 106.8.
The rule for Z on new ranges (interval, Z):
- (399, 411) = 130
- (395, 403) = 168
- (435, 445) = 81.84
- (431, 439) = 90.32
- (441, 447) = 82.11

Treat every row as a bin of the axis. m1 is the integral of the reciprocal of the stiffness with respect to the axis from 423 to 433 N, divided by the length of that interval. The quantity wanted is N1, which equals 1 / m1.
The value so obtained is 101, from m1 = 0.0099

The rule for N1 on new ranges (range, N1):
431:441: 92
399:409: 155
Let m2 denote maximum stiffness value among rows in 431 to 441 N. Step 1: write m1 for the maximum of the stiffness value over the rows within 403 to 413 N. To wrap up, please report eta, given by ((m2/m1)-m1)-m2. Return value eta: -255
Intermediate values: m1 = 157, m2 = 99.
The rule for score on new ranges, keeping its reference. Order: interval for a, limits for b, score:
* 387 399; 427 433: 0.56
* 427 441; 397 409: 2.15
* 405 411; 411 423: 0.81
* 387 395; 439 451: 0.84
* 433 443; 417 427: 0.75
